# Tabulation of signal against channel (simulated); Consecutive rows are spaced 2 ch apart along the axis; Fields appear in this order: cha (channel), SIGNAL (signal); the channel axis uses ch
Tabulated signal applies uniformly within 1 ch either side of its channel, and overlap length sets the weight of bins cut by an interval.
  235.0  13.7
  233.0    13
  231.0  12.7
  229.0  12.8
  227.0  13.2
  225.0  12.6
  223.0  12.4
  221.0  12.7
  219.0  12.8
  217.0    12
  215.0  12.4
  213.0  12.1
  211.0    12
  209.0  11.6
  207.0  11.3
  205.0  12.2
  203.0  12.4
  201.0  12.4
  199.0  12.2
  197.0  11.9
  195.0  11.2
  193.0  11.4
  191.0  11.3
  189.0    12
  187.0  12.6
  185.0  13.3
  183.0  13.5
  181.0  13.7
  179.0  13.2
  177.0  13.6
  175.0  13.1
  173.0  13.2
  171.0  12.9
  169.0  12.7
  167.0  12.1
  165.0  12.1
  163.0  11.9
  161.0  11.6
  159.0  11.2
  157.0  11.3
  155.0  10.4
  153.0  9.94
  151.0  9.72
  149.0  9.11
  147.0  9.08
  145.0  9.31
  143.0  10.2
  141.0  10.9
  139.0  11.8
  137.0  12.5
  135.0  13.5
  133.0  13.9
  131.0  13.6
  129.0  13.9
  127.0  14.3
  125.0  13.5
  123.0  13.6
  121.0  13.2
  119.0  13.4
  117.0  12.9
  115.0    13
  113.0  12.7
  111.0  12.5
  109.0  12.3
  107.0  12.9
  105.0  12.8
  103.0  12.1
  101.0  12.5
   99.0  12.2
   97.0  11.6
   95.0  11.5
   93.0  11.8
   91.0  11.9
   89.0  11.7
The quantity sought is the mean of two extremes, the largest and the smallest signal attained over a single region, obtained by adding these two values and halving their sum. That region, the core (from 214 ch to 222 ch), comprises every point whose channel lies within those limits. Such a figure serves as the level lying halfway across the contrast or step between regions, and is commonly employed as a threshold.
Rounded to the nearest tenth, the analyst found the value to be 12.4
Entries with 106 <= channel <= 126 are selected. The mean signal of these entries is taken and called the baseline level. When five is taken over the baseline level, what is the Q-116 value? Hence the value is 0.385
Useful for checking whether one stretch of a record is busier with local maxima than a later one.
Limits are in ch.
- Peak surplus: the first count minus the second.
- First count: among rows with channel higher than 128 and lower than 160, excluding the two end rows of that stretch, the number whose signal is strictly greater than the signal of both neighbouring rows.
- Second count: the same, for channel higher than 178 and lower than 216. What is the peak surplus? 0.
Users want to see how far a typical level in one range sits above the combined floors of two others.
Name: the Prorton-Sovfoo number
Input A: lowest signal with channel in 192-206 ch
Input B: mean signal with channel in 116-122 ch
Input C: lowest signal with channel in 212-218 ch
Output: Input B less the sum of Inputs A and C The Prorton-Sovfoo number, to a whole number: -10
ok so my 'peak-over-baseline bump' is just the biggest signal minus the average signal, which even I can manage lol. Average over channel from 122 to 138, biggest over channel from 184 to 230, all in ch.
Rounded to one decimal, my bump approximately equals -0.3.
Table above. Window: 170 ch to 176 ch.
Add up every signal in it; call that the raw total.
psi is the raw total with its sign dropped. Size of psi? 39.2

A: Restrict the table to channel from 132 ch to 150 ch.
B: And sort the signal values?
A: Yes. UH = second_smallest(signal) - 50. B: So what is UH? -40.9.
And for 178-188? -36.8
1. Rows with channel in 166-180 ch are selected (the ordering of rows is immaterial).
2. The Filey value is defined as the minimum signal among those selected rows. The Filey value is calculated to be 12.1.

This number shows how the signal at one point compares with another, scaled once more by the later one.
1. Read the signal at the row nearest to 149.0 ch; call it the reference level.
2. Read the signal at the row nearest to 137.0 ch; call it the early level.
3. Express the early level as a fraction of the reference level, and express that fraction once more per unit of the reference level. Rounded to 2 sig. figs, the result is 0.15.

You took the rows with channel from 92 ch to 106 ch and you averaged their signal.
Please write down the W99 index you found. 12.1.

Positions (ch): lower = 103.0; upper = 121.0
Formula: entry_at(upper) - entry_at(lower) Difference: 1.1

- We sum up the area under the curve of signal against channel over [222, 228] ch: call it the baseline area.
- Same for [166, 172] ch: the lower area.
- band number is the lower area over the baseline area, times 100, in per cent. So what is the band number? 99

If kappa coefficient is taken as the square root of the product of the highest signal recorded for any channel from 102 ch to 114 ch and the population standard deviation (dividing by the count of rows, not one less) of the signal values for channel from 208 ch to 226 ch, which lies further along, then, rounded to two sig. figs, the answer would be 2.2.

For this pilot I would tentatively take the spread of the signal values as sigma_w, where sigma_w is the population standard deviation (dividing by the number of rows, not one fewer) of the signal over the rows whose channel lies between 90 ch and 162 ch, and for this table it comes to 1.4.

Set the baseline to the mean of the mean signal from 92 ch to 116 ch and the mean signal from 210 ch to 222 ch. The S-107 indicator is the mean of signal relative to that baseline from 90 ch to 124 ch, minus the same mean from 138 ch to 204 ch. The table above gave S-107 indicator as 0.8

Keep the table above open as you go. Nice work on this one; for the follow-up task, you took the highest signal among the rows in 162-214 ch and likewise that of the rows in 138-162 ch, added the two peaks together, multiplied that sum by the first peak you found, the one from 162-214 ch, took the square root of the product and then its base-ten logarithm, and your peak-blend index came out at 1.27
